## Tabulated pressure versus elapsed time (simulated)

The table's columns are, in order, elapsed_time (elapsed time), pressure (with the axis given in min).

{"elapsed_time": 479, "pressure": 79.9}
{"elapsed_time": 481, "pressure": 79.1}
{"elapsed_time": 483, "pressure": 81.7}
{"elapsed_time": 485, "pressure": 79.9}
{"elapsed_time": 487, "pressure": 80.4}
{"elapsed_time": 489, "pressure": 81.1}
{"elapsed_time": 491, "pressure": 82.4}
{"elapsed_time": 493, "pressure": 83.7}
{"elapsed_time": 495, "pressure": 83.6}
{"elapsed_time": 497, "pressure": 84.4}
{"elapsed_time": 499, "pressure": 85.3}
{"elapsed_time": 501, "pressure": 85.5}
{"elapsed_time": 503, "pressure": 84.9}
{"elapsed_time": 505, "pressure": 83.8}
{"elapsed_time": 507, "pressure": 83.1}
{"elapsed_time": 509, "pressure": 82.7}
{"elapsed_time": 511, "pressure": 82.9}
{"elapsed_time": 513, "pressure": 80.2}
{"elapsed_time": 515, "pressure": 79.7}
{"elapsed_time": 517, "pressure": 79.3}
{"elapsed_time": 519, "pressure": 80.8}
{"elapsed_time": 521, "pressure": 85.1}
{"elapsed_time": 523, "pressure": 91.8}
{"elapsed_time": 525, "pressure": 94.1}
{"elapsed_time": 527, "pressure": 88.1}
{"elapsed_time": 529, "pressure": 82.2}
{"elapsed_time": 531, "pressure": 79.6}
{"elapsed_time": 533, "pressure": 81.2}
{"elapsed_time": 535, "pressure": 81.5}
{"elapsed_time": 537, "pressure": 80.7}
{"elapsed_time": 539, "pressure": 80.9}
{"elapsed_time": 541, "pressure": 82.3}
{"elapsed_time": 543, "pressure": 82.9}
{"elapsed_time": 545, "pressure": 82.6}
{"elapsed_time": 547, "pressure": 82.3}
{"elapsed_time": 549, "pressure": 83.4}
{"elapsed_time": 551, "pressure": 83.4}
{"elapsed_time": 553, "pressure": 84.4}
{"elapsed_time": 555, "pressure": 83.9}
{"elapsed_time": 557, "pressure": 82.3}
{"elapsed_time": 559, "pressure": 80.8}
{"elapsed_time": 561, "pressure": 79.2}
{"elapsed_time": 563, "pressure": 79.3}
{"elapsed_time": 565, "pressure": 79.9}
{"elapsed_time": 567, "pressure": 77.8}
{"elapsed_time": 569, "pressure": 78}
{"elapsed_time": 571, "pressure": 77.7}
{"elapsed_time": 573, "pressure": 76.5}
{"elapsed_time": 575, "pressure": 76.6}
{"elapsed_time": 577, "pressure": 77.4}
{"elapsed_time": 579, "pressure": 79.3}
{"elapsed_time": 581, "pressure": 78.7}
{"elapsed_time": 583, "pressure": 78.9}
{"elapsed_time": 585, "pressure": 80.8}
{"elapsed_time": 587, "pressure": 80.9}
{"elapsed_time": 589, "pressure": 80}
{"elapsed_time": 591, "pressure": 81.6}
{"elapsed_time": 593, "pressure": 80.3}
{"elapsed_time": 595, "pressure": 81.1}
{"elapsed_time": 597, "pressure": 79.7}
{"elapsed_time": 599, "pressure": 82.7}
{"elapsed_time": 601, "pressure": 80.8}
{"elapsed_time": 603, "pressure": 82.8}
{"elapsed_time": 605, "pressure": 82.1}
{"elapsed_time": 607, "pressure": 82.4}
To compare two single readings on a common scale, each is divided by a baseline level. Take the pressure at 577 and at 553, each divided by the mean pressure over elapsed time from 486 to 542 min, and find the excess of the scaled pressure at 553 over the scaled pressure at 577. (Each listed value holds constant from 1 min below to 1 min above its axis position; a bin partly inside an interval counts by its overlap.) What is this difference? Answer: 0.08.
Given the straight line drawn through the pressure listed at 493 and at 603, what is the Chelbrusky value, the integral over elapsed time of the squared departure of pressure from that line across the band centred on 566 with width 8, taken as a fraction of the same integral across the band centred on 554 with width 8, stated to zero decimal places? 29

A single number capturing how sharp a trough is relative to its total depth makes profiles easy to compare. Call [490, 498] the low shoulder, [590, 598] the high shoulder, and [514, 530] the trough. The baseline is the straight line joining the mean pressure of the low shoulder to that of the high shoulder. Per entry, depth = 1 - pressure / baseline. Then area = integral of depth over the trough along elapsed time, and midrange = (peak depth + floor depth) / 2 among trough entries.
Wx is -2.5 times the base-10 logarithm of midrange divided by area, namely 2.5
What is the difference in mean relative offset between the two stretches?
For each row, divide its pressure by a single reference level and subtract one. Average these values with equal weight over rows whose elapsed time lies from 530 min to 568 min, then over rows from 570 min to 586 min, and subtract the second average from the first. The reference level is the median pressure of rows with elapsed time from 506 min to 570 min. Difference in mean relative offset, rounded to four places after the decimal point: 0.0396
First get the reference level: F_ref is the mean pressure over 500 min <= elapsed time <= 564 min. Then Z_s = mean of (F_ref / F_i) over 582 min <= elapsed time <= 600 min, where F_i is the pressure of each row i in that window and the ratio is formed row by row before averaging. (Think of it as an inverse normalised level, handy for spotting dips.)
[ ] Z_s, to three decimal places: 1.029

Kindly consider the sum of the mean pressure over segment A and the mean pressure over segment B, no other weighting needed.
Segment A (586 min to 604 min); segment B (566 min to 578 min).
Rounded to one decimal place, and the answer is 158.4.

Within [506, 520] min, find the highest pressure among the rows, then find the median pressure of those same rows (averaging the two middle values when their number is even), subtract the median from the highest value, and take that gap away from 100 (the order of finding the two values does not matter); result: 97.7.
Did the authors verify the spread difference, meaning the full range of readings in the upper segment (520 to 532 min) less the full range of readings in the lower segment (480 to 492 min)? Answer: 11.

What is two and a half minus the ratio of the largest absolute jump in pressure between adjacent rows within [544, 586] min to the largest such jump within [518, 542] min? 2.2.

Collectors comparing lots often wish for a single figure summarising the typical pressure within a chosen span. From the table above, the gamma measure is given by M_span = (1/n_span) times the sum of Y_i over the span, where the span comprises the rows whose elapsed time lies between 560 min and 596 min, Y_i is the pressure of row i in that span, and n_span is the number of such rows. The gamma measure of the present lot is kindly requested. 79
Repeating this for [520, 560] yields 84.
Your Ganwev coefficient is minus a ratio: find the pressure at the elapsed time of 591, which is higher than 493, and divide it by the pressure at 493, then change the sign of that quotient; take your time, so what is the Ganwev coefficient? -0.97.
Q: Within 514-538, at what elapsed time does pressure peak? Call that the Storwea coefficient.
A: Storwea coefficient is 525 min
